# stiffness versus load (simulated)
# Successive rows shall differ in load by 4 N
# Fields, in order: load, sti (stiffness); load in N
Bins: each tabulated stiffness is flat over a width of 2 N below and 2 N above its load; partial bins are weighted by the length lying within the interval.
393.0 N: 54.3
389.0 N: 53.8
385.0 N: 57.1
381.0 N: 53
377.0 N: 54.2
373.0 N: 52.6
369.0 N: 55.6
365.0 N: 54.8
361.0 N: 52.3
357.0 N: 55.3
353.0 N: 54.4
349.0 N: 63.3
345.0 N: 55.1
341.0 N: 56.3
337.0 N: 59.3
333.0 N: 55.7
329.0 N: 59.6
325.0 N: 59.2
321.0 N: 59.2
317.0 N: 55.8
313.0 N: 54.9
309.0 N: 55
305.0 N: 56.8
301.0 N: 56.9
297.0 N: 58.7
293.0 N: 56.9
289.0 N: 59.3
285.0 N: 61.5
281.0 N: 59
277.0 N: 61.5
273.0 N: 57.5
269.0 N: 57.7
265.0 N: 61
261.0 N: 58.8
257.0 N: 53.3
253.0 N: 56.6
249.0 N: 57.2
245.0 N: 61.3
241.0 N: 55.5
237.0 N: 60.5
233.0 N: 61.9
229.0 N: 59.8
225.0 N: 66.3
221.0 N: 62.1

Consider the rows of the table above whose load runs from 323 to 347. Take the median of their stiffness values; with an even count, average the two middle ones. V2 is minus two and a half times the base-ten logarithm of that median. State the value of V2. -4.40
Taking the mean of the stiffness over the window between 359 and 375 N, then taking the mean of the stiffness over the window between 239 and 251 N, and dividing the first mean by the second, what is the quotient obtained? 0.928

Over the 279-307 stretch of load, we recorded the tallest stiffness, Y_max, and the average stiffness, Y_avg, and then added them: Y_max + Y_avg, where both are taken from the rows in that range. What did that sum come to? 120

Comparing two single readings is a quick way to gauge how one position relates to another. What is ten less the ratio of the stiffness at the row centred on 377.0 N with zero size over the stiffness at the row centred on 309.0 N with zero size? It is 9.015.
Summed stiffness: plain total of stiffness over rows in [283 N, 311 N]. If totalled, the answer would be 405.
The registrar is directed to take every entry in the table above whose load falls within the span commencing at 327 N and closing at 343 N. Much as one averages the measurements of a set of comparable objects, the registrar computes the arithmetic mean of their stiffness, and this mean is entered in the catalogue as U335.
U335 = 57.7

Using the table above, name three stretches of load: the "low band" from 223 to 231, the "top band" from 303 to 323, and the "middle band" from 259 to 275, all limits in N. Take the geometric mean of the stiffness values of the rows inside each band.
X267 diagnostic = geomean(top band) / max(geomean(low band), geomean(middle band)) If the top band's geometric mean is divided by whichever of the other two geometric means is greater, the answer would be 0.894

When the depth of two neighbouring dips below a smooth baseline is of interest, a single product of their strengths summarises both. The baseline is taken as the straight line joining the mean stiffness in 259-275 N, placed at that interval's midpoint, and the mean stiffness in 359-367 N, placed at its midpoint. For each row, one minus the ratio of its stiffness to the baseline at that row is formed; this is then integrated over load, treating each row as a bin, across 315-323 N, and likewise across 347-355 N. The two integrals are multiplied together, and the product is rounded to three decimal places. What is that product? 0.154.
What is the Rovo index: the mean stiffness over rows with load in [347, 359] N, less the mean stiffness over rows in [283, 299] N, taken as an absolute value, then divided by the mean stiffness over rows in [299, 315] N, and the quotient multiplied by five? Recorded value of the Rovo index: 0.13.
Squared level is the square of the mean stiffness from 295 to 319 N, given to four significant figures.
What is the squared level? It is 3175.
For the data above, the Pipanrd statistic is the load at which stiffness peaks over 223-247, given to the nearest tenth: 225.0 N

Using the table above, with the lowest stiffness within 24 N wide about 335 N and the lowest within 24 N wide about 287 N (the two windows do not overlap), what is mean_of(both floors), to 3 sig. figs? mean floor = 56.0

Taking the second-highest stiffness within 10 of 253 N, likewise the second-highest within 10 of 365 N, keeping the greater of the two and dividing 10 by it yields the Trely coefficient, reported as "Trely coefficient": 0.170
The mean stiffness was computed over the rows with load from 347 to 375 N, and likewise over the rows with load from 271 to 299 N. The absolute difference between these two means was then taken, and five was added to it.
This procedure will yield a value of 8.7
